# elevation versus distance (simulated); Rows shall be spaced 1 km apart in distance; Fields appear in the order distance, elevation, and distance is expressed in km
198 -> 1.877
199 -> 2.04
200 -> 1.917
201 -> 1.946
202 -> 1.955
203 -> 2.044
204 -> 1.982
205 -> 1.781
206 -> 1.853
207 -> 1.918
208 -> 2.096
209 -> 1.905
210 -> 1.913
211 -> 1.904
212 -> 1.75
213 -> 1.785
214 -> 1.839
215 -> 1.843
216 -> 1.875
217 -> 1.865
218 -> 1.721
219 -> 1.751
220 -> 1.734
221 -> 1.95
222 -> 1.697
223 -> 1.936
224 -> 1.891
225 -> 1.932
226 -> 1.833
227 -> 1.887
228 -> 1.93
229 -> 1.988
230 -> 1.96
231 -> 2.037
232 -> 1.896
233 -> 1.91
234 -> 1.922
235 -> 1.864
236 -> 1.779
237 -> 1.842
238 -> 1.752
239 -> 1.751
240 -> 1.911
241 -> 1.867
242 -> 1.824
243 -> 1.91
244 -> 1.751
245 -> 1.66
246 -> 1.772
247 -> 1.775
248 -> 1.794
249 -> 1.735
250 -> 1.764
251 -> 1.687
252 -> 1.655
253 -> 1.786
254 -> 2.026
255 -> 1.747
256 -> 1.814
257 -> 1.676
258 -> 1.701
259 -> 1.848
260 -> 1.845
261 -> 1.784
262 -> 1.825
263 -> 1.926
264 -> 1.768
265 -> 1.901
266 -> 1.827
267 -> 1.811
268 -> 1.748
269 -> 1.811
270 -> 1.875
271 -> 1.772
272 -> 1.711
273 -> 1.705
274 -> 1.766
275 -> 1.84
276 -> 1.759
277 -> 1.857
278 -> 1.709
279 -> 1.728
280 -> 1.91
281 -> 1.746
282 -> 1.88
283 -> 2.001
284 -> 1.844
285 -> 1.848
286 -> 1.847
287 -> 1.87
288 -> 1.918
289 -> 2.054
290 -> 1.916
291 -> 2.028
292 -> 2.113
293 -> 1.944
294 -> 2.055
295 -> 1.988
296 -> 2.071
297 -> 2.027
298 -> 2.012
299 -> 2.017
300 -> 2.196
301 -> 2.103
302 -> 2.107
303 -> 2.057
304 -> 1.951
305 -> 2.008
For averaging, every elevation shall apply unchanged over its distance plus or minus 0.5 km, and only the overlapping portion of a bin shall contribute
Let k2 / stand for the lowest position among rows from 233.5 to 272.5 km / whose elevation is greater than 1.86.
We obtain 234 km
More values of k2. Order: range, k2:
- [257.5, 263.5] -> 263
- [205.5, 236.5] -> 207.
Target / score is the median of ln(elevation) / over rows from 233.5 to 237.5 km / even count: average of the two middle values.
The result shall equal 0.62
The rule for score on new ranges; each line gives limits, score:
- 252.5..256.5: 0.59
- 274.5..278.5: 0.59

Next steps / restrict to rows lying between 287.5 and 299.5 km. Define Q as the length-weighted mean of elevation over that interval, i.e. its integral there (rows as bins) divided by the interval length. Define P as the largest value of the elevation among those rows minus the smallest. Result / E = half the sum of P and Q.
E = 1.10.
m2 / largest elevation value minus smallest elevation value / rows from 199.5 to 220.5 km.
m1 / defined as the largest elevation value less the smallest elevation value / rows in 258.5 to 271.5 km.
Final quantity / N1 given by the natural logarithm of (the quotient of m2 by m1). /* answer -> 0.75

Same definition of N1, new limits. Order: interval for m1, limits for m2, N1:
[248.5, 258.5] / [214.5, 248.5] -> 0.02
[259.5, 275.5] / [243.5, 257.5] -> 0.52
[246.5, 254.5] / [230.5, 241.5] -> -0.26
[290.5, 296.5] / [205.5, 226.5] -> 0.86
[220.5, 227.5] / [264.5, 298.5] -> 0.48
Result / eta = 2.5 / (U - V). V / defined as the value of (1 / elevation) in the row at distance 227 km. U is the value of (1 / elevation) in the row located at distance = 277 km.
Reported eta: 292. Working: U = 0.539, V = 0.53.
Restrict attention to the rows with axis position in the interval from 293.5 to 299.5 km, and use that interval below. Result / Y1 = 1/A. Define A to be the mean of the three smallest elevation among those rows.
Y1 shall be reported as 0.499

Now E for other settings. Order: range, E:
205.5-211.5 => 1.09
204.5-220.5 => 1.11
